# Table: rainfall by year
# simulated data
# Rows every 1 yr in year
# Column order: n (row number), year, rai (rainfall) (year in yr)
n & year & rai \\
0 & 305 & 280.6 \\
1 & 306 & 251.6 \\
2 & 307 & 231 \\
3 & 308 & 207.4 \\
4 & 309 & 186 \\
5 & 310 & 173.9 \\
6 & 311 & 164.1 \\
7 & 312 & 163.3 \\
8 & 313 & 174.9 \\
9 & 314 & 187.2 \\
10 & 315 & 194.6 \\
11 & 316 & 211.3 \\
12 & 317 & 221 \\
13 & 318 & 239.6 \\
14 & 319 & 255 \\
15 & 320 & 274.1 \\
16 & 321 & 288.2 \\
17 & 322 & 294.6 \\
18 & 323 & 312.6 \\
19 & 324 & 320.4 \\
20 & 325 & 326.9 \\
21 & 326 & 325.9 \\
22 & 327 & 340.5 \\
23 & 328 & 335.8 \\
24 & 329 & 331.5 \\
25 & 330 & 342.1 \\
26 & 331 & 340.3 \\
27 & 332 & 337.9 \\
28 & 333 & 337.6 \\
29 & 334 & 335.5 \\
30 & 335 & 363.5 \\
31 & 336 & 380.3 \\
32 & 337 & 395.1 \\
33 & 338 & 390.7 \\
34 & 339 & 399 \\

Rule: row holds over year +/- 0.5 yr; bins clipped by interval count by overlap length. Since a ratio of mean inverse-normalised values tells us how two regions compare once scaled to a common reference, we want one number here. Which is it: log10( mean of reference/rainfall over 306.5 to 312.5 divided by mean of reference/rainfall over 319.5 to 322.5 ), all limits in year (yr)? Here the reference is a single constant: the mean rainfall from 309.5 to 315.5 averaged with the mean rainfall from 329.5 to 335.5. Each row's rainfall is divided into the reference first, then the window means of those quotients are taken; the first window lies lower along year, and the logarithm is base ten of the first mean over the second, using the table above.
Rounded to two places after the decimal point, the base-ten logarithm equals 0.19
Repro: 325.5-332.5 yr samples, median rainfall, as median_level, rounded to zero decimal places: 338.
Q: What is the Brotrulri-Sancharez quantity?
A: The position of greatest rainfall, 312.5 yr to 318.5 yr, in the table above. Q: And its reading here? 318 yr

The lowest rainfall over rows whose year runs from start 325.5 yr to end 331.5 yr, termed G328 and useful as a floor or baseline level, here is 325.9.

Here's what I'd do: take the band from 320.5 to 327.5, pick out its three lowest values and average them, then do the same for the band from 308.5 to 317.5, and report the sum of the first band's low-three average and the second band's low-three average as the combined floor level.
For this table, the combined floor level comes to 466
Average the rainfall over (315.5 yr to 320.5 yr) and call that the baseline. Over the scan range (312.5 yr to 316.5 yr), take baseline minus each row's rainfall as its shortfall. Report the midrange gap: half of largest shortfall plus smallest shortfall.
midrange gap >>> 47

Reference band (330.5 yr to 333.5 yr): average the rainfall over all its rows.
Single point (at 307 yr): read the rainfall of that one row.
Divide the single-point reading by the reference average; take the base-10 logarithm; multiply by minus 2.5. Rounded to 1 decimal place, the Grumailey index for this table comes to 0.4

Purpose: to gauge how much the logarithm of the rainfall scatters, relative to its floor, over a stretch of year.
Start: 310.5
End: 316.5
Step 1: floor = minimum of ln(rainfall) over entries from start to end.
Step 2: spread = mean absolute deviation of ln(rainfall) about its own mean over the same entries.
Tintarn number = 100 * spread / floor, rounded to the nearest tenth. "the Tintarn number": 1.6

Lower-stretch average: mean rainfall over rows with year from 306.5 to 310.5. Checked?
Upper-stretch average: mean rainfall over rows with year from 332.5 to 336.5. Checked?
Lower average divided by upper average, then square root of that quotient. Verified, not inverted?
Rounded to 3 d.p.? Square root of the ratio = 0.751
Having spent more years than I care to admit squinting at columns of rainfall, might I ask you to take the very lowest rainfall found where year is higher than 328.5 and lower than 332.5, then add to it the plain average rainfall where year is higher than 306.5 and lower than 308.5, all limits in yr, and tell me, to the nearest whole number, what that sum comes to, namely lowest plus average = 551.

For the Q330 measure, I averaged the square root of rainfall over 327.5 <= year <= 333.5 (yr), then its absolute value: 18.4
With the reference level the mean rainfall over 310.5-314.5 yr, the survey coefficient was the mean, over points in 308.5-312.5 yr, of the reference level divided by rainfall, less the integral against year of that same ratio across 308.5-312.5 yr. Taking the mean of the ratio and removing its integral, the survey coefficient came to -3.0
